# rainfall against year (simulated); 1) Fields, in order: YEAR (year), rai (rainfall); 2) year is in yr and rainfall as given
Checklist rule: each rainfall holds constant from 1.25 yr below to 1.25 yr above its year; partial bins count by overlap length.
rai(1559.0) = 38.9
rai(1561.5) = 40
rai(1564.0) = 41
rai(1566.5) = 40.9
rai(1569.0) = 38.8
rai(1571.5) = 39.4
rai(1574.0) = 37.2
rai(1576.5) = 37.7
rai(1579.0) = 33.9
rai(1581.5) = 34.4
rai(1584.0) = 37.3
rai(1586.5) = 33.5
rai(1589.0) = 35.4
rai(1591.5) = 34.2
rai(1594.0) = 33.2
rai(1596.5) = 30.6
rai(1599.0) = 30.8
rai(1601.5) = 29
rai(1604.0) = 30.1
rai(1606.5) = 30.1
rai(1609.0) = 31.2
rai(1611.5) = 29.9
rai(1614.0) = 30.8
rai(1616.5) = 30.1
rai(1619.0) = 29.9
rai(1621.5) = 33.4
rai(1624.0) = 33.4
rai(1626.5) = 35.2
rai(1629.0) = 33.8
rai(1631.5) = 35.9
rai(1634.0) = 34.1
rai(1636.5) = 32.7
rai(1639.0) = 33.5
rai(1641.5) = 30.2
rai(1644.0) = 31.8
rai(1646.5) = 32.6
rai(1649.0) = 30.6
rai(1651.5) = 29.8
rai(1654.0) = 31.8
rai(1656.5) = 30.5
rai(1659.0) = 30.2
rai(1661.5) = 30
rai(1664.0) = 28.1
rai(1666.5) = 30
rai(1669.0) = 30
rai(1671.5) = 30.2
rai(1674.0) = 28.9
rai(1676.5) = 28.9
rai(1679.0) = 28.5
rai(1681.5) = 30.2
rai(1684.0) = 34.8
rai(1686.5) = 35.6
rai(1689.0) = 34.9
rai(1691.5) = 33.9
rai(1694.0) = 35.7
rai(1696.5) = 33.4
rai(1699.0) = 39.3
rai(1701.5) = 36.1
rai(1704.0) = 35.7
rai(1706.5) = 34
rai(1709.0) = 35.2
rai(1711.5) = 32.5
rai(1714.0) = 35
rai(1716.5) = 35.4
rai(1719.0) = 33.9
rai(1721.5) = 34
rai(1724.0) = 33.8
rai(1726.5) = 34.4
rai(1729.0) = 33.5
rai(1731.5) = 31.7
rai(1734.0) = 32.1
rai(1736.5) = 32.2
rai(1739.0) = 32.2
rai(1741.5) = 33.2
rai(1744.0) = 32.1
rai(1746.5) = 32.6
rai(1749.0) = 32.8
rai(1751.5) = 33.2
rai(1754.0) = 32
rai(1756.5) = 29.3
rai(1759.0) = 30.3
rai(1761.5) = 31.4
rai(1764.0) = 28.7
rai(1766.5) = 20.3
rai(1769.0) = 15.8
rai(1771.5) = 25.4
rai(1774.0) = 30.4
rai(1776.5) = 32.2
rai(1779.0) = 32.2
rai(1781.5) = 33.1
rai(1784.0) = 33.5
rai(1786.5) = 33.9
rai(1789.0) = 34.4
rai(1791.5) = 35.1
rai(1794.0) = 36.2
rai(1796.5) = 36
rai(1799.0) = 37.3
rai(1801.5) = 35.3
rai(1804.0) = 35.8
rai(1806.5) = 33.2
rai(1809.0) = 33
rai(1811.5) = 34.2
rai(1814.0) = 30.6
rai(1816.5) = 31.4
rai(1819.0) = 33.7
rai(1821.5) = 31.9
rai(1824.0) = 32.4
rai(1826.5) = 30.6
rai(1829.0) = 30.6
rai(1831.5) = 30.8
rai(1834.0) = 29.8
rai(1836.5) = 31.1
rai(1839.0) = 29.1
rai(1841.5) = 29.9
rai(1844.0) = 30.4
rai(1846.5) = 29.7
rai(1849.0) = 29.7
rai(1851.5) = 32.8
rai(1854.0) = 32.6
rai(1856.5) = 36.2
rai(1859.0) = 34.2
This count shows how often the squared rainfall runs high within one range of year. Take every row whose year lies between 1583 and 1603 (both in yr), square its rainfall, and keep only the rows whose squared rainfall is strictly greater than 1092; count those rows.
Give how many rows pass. 5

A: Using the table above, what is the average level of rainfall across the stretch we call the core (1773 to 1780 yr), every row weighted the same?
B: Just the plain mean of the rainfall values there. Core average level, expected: 31.6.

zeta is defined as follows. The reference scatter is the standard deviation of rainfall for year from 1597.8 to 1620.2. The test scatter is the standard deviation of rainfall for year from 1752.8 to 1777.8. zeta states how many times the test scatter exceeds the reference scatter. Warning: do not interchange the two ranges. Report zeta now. 8.5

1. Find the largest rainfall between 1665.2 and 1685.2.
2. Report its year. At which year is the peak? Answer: 1684.0 yr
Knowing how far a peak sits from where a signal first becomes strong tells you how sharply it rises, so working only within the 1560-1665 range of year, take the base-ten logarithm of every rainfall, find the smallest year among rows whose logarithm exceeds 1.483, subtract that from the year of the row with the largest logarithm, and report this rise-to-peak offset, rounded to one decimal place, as 2.5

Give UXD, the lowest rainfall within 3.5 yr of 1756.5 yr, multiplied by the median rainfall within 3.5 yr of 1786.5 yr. 993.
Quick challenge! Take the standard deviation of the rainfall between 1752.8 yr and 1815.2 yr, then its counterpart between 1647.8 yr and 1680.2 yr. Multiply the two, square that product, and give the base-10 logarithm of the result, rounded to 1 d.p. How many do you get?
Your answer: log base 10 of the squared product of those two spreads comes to 1.3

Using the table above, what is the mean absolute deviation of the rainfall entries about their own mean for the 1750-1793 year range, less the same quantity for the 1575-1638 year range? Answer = 1.6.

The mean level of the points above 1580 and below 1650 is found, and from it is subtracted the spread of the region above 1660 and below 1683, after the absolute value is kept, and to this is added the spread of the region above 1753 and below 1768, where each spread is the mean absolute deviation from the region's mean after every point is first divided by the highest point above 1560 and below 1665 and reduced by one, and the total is 32.5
